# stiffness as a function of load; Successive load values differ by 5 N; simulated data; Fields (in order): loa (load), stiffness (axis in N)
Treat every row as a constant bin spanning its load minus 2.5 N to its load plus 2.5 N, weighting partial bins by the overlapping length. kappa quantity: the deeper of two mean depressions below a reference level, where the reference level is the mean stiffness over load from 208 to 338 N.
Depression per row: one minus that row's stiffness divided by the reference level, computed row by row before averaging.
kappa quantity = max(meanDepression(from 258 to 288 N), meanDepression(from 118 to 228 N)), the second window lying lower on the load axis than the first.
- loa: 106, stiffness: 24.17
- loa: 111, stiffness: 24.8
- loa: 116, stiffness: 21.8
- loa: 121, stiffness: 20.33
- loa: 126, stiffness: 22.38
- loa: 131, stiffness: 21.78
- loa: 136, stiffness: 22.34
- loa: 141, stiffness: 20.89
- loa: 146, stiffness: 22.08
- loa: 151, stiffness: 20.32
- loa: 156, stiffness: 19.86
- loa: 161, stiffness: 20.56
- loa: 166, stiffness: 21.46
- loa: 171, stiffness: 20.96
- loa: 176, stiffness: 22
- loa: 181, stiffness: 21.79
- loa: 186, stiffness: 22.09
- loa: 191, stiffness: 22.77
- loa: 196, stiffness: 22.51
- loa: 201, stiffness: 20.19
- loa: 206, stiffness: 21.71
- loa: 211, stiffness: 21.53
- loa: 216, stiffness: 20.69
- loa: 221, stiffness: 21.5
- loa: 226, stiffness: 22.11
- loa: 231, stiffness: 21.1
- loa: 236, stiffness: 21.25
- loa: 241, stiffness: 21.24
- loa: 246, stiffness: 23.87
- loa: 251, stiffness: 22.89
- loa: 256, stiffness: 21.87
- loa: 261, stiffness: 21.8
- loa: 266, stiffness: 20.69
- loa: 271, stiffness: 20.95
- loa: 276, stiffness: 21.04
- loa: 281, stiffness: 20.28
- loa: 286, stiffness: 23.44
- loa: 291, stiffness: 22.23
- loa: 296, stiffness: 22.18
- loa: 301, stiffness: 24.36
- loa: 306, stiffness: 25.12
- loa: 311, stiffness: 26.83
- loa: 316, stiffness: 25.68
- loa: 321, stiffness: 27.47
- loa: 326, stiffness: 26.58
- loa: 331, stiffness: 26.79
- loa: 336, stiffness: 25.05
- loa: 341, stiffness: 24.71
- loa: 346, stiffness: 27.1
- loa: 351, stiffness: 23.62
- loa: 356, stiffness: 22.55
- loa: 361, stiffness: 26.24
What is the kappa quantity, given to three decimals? 0.072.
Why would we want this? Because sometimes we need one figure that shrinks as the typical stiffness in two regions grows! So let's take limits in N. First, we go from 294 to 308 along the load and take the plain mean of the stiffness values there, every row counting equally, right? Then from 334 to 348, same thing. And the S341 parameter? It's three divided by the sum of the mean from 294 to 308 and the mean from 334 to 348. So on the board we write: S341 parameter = 0.0606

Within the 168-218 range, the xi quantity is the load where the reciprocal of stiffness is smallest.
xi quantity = 191 N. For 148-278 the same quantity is 246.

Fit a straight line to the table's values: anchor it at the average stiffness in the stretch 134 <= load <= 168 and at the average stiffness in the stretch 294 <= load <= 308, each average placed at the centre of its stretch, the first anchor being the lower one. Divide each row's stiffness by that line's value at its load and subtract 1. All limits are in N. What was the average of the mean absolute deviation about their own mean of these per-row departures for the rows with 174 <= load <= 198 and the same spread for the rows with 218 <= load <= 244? 0.014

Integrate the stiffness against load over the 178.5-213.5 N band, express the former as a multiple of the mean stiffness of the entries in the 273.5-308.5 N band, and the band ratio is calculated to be 34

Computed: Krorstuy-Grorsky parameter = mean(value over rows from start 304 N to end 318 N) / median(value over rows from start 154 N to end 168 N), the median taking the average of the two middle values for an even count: 1.26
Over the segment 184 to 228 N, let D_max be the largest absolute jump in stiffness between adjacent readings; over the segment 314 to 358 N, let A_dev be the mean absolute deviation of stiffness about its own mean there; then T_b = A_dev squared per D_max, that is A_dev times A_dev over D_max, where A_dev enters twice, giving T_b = 0.79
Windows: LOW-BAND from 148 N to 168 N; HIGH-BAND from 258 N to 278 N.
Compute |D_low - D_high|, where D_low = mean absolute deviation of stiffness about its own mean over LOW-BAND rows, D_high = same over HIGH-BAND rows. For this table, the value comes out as 0.12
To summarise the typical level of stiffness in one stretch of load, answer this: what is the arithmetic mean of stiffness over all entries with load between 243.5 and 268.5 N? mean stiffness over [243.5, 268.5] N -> 22.2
